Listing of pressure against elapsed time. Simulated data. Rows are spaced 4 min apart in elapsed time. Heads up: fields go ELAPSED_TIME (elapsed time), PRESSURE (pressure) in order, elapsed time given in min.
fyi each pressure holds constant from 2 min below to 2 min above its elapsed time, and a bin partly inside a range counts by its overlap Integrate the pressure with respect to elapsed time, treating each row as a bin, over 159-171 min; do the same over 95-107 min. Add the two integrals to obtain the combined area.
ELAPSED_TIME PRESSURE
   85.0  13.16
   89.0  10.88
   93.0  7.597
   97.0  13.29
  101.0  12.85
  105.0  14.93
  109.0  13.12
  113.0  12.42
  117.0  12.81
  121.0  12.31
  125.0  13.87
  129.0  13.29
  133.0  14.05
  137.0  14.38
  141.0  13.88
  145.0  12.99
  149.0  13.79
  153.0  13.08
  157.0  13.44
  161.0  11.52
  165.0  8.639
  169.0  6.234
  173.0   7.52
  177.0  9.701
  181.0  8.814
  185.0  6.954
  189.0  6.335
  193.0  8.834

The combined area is 270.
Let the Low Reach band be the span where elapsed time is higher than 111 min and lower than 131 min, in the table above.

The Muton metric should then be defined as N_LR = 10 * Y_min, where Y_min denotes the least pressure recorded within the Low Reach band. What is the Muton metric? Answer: 123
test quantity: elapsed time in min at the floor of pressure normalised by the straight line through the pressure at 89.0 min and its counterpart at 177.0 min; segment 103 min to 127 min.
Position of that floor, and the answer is 113.0 min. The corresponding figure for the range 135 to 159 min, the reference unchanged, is 145.0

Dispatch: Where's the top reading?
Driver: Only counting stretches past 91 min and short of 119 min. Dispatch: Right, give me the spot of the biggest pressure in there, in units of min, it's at 105.0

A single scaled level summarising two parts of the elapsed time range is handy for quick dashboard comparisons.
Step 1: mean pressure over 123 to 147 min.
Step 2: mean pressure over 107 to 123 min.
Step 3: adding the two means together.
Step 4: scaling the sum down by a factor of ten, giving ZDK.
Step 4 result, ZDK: 2.64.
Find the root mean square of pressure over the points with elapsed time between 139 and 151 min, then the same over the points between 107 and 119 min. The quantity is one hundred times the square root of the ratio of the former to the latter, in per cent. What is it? 103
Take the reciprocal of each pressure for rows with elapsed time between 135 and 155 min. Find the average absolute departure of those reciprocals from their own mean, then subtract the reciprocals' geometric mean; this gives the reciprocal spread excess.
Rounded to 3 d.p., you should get -0.071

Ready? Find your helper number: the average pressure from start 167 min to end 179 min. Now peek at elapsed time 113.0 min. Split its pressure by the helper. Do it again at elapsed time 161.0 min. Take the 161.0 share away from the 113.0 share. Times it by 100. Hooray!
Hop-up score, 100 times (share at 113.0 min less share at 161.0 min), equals 12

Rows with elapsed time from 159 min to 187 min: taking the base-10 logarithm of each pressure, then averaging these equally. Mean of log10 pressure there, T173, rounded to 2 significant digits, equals 0.92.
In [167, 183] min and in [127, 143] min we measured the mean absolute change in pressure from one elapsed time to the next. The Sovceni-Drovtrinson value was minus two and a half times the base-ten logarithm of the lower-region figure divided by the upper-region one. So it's 1.1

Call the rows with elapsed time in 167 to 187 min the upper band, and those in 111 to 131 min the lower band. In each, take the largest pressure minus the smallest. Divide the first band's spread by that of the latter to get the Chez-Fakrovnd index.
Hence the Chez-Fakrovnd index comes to 2.2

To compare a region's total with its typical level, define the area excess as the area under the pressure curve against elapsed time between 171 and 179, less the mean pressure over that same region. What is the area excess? 60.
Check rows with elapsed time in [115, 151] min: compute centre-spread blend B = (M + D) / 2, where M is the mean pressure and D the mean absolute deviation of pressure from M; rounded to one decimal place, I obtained 7.0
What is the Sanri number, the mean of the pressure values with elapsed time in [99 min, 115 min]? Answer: 13.3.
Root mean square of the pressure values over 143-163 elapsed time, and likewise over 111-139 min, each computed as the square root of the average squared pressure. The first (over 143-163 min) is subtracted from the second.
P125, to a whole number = 0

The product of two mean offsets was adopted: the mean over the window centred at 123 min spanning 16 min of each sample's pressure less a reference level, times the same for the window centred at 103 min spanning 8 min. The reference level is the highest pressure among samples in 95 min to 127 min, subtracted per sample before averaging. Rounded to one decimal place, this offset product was 1.9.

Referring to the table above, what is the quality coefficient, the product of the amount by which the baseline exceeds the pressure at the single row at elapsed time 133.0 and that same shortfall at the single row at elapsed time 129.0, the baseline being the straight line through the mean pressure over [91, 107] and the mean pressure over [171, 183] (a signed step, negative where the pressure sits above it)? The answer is 8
